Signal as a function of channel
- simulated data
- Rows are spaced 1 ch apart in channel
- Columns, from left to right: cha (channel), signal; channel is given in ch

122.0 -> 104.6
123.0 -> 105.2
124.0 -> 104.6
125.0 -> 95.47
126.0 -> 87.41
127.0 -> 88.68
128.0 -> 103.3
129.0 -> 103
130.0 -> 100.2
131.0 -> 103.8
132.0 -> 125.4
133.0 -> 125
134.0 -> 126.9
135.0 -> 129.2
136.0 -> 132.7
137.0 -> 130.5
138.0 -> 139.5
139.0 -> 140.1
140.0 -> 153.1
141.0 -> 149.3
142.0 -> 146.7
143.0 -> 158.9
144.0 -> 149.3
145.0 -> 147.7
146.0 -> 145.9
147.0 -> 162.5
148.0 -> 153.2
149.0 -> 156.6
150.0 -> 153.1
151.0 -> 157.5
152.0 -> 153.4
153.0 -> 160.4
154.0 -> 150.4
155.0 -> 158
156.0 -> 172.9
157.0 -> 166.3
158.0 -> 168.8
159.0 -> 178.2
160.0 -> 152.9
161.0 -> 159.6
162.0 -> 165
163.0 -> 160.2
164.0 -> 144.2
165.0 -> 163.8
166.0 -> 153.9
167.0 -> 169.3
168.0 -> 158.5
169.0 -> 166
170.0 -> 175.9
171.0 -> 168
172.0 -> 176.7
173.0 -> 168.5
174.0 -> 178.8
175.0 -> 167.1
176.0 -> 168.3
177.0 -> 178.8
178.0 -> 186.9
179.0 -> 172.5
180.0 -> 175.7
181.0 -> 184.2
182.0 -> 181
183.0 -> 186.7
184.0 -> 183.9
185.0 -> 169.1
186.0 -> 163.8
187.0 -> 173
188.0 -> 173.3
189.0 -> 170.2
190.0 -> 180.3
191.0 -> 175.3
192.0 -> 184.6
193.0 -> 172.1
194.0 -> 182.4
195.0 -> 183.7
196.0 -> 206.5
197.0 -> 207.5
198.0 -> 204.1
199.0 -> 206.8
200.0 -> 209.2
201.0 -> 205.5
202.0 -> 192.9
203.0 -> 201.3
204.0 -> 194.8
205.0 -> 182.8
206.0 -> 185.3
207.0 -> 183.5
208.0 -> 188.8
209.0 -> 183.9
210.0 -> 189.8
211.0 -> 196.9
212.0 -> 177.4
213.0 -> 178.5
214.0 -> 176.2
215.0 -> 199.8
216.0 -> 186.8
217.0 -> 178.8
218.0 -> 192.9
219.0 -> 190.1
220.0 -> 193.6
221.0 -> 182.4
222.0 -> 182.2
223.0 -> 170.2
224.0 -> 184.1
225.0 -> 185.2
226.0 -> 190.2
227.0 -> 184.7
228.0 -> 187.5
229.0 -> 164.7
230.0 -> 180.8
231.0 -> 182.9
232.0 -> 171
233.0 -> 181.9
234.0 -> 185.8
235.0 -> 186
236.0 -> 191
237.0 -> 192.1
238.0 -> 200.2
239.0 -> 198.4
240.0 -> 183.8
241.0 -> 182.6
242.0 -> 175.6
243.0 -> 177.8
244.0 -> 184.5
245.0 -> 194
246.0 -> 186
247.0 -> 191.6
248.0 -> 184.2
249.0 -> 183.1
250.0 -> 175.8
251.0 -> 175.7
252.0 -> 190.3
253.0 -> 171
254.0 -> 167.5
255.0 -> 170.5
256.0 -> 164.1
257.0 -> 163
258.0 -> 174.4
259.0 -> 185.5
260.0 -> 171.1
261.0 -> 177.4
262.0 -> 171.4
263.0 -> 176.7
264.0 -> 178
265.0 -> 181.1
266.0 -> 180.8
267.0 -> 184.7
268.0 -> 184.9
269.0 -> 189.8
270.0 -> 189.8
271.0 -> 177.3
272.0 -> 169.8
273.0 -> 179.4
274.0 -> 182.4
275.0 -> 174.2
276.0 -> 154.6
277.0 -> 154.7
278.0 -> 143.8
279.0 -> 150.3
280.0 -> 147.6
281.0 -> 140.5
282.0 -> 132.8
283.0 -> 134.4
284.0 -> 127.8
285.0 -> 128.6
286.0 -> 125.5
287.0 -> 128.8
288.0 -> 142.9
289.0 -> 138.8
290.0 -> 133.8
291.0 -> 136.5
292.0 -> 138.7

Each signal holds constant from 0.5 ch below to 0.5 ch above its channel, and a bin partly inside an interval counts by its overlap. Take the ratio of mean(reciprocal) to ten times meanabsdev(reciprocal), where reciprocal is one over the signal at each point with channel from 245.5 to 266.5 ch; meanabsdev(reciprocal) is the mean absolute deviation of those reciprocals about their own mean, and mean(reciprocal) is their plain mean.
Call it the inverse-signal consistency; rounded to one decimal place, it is 2.8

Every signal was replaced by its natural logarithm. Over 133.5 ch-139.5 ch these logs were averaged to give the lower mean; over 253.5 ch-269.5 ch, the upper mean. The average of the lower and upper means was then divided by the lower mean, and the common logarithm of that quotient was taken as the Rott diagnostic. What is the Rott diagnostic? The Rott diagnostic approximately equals 0.012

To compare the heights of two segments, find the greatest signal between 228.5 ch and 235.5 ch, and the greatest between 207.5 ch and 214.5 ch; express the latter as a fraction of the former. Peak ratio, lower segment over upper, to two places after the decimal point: 1.06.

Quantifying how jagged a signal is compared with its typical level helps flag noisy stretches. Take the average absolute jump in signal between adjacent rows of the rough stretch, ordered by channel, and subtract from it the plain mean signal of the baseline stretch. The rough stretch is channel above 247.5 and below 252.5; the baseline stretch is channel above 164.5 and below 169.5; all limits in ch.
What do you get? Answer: -157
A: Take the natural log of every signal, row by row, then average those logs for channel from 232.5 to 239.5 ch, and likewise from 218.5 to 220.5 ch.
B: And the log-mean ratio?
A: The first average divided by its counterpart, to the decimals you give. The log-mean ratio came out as 1.00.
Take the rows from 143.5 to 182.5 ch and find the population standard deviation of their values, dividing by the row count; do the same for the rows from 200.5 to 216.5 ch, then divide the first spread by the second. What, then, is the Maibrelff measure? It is 1.3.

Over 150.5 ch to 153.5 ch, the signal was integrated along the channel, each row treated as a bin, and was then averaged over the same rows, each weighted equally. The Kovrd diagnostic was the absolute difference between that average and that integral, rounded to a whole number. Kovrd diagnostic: 314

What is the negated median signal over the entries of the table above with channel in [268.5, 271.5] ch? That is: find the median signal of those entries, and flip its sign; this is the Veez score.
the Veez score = -190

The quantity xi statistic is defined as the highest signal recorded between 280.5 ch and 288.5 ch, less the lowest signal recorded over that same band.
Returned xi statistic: 17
